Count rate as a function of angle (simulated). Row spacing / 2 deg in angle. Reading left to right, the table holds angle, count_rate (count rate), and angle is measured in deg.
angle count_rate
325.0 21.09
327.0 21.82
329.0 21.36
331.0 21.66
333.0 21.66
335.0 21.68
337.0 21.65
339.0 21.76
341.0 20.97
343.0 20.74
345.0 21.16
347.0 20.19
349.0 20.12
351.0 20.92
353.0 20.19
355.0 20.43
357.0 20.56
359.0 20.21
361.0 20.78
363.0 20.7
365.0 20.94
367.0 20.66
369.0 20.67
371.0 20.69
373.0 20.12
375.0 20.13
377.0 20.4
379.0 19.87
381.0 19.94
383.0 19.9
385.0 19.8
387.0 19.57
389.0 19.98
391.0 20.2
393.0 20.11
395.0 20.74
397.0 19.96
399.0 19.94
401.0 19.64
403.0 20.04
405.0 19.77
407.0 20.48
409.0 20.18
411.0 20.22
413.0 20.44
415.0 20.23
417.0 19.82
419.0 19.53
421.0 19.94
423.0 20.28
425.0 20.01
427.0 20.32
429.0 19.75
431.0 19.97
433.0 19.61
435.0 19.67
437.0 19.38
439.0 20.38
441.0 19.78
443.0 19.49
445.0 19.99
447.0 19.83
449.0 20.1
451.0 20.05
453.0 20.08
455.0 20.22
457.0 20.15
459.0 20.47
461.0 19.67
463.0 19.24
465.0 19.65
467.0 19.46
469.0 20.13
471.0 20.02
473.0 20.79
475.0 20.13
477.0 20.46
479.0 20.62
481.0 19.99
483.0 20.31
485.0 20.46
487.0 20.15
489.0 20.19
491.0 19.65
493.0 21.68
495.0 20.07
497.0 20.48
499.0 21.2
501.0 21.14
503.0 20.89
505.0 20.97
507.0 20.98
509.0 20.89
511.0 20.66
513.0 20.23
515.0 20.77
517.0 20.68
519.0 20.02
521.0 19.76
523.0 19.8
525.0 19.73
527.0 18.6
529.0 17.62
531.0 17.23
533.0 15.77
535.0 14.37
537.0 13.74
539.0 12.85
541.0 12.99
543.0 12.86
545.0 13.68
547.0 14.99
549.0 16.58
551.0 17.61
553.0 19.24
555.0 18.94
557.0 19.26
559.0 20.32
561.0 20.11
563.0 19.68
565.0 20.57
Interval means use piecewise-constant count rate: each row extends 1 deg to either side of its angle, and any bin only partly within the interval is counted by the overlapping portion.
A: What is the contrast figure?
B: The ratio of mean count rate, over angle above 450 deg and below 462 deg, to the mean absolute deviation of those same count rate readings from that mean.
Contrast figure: 116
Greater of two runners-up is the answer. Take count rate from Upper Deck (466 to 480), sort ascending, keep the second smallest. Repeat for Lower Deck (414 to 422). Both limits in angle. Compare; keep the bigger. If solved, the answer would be 20.0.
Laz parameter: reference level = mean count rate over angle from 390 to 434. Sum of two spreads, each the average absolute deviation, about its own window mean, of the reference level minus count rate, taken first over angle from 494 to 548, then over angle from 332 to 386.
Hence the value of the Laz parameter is 3.2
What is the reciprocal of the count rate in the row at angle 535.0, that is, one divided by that 0.0696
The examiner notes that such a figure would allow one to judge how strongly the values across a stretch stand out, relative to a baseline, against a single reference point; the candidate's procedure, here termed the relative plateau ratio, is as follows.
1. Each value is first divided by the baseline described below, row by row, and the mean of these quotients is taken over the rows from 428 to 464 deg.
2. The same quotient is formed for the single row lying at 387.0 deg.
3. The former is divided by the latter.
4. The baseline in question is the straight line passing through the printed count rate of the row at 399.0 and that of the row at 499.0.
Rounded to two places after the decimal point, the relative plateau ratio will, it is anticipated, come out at 0.98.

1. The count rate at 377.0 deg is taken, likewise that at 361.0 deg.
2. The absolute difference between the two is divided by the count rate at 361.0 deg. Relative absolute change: 0.018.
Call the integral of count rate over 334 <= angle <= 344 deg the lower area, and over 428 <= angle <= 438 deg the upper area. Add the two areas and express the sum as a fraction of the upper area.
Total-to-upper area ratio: 2.09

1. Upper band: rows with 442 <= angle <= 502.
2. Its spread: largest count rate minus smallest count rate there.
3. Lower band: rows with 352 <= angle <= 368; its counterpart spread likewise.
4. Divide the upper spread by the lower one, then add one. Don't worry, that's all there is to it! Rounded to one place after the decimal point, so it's 4.3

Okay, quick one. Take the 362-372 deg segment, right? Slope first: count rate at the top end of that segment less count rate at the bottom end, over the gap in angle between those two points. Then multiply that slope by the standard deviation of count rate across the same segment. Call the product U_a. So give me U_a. -0.0001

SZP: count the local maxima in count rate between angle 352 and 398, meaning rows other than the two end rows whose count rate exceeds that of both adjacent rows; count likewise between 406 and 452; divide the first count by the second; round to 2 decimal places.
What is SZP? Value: 1.00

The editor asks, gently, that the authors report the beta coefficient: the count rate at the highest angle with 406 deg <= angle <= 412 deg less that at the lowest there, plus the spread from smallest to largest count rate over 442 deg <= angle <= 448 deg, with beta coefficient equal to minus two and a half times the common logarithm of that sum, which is 1.5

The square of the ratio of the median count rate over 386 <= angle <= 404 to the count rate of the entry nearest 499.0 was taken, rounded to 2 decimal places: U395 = 0.89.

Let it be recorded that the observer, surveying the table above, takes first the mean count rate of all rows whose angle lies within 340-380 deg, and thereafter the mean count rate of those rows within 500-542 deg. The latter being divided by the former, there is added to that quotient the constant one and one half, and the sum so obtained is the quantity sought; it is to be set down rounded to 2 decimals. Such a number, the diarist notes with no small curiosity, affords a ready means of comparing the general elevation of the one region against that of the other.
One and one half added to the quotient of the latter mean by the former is 2.40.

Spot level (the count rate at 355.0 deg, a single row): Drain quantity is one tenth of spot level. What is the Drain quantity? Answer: 2.04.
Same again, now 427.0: 2.03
